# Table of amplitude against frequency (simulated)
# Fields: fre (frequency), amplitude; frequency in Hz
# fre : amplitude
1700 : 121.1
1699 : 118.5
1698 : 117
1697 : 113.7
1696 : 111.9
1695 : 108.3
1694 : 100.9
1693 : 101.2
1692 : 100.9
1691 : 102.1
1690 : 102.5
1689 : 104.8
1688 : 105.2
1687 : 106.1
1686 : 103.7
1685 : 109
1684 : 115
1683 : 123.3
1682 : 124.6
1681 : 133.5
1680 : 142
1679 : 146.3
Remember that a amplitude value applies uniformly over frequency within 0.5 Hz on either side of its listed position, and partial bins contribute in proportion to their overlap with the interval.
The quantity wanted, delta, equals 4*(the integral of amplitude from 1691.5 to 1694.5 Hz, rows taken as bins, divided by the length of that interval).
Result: 404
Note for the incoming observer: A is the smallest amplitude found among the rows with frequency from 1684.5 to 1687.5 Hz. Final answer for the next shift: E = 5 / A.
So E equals 0.0482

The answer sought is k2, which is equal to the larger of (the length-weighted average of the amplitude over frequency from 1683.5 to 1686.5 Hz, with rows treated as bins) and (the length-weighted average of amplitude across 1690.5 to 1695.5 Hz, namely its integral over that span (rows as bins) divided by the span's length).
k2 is 109.2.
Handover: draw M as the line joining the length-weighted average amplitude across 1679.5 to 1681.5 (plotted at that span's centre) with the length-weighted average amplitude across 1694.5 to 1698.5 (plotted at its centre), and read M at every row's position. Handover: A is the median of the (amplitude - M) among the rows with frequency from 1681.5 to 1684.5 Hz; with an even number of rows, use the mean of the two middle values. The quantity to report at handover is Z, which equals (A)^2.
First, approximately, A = -11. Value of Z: 117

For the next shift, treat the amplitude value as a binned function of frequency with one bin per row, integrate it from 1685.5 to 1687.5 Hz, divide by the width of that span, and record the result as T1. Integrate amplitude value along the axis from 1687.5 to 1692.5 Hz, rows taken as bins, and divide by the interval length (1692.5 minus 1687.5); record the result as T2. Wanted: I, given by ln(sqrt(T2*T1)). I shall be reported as 4.64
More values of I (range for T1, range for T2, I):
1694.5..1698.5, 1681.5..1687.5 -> 4.73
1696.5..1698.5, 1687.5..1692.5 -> 4.69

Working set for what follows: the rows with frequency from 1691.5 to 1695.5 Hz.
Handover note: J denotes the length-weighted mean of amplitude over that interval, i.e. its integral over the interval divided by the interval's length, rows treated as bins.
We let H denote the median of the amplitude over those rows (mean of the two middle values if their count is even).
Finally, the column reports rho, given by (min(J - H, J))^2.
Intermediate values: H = 101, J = 103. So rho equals 3.15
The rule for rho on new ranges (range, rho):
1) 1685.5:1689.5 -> 0.00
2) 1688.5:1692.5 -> 0.08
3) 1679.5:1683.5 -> 3.24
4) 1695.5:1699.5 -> 0.01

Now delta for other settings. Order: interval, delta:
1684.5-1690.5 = 421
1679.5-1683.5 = 523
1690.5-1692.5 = 406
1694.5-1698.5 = 451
